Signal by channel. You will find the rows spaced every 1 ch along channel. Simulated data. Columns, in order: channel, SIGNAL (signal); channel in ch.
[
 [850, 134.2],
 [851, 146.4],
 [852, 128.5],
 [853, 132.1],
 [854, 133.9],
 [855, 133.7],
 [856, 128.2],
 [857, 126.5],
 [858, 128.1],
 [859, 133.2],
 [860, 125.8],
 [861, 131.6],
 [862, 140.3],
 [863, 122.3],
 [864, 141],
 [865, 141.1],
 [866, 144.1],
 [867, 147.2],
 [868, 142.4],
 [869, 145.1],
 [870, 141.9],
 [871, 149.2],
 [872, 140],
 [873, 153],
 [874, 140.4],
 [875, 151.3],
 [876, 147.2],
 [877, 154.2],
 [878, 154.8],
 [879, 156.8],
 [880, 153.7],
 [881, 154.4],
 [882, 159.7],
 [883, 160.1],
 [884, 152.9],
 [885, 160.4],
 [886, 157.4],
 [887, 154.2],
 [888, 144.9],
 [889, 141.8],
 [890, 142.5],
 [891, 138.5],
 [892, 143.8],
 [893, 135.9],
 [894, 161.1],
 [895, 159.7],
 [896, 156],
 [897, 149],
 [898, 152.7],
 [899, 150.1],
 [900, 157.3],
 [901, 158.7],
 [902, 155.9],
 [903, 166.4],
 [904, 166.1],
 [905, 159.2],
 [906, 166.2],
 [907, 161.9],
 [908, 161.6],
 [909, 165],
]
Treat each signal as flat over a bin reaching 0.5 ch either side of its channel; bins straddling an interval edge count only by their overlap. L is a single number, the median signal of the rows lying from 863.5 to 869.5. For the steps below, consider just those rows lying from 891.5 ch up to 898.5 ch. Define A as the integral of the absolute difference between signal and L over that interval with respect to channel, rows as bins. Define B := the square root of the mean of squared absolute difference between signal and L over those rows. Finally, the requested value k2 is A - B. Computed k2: 59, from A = 70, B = 11.5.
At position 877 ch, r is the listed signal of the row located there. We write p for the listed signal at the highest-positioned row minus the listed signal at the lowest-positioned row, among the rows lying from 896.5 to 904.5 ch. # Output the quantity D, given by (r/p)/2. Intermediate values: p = 17.1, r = 154.2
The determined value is 5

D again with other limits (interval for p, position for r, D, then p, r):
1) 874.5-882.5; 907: 10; 8.4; 161.9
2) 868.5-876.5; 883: 38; 2.1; 160.1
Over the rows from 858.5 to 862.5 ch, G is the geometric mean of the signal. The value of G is 133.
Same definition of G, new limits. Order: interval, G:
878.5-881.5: 155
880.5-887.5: 157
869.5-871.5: 146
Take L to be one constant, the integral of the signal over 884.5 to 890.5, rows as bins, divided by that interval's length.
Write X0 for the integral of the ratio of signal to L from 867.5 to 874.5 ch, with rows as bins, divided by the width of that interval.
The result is 0.96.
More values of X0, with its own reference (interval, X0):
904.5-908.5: 1.08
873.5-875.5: 0.97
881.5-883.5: 1.06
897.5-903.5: 1.04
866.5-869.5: 0.96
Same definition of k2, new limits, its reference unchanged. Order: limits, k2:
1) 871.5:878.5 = 42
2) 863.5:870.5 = 11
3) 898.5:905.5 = 94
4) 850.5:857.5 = 68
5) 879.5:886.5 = 82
